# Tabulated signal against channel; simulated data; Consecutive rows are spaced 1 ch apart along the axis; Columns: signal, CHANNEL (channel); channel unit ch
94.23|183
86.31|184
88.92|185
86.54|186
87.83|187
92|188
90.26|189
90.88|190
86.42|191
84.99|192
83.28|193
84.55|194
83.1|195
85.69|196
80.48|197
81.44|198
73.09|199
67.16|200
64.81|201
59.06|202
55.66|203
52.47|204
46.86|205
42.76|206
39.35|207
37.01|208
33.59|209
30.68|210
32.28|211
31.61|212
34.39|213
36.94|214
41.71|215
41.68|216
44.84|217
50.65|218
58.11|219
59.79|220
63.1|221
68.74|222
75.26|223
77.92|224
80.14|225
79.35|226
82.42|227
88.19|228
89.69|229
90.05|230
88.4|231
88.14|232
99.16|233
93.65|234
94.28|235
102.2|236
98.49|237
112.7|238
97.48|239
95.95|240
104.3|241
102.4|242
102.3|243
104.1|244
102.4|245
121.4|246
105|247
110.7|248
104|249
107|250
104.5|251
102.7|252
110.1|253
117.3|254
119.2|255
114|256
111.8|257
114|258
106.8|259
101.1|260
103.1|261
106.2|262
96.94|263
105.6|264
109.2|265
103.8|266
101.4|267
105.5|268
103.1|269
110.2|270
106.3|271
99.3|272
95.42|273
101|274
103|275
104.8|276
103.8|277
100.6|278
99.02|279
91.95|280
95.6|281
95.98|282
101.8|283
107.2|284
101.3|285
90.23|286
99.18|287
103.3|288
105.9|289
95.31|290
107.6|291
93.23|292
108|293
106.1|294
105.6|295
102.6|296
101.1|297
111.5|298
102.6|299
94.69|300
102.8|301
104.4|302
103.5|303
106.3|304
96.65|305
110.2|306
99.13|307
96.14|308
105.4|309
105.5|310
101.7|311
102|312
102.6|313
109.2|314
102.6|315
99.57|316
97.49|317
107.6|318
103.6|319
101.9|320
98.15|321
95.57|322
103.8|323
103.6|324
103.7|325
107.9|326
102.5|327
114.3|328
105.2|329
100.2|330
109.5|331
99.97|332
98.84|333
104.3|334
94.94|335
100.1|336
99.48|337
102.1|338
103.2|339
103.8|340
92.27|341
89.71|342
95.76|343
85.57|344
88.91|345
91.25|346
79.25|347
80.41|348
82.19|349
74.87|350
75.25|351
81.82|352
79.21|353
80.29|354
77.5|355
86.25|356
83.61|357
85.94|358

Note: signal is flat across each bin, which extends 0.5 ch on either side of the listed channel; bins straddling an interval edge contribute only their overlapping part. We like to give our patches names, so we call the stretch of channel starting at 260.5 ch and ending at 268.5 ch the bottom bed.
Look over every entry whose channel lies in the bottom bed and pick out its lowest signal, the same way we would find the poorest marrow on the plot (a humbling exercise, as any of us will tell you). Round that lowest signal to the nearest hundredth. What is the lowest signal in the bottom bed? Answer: 96.94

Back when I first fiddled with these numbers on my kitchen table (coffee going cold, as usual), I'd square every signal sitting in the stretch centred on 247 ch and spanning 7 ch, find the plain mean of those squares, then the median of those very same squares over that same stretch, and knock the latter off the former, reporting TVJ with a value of 633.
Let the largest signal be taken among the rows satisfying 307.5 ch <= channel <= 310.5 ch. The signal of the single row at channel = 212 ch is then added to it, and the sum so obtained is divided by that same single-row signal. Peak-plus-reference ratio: 4.3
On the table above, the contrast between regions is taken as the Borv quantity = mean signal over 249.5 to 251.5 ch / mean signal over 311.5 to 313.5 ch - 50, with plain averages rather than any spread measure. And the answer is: -48.97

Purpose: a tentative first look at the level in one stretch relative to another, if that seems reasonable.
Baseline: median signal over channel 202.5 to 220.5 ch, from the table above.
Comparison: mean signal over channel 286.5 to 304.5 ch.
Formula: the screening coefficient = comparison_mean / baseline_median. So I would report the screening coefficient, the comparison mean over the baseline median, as 2.47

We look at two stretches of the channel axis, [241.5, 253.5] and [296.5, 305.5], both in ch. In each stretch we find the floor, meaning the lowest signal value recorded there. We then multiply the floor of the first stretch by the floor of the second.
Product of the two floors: 9687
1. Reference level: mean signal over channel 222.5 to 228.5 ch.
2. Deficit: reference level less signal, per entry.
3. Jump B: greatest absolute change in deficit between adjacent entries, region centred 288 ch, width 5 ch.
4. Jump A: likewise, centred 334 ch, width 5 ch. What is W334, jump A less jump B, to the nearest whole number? -1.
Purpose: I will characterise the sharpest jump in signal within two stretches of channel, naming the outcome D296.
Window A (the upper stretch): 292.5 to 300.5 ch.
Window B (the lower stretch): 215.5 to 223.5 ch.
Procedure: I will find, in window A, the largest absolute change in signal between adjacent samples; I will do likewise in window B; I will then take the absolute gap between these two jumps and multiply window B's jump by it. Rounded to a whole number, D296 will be 22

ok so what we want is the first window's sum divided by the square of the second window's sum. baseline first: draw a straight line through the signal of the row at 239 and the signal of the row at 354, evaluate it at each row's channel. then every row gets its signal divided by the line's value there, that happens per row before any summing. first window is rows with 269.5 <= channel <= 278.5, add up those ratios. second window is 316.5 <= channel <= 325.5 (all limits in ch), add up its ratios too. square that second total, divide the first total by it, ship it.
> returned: 0.09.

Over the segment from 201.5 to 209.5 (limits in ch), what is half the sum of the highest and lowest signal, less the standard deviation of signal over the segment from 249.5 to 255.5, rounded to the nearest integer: 40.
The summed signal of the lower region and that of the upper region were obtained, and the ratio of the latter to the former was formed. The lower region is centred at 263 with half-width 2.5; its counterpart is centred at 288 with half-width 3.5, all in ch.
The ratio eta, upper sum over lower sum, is 1.3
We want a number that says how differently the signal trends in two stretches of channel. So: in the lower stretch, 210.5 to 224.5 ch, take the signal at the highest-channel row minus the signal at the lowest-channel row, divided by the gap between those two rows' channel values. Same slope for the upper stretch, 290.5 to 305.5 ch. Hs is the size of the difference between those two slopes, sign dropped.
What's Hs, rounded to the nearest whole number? 4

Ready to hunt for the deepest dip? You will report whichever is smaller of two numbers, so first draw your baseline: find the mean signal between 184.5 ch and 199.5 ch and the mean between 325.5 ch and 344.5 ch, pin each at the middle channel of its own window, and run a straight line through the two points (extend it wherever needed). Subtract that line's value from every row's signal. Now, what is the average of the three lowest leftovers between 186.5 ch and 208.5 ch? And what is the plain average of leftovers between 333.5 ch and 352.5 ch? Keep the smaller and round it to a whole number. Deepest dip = -47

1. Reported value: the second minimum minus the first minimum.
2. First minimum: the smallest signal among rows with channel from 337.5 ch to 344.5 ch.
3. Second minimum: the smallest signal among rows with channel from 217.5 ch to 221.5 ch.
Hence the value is -35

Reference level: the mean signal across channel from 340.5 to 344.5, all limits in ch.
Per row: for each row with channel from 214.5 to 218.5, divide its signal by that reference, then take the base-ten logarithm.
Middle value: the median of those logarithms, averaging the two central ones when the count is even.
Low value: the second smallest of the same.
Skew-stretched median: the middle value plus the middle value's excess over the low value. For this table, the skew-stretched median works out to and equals -0.31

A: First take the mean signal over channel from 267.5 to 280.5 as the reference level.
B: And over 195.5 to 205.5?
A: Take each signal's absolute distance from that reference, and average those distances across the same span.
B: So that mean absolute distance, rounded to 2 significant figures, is 35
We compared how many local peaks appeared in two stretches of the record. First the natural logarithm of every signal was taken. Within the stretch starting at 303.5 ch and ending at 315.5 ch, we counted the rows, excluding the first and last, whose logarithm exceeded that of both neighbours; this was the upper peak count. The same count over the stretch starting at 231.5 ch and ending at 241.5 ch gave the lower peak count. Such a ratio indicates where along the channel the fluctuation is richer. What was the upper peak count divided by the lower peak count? 1.0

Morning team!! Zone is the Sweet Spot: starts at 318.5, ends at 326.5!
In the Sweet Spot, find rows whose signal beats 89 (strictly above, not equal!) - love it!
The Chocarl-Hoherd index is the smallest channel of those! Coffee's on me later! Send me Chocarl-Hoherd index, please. 319 ch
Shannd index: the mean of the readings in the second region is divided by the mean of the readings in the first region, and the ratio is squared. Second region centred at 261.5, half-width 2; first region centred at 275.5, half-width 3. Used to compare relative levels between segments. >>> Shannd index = 1.01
